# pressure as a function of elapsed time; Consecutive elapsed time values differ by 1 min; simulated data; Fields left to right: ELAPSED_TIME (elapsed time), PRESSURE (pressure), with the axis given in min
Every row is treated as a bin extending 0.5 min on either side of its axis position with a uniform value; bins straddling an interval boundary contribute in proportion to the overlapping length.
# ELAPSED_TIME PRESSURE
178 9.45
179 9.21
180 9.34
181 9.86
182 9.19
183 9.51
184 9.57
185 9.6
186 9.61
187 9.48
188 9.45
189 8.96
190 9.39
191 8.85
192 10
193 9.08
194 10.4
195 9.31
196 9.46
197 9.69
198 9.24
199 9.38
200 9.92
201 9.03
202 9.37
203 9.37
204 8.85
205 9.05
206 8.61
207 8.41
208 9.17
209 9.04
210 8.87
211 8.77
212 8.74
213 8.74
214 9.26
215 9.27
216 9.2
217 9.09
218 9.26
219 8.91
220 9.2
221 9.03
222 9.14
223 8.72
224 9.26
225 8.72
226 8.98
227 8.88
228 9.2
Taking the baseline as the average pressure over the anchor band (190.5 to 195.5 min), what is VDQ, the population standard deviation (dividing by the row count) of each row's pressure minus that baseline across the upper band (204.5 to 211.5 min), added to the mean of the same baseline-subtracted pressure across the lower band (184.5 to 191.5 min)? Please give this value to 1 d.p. 0.1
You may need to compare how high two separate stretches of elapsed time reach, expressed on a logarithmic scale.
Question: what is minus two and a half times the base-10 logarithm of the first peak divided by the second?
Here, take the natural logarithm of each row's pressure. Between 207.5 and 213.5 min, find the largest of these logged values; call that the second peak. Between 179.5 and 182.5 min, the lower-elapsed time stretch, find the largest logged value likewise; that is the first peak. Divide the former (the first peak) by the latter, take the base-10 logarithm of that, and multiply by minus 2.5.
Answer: -0.035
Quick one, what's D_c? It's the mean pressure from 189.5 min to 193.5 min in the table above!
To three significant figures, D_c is 9.33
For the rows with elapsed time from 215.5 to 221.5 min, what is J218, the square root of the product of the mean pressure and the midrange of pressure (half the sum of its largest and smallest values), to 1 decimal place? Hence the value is 9.1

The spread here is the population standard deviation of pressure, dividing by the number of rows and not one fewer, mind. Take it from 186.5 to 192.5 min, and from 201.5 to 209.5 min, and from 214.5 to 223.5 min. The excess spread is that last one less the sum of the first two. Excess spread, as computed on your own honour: -0.528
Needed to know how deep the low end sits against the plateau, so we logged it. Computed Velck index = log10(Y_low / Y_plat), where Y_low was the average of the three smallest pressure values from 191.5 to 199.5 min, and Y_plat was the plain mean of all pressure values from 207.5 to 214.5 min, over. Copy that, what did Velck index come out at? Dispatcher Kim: 0.013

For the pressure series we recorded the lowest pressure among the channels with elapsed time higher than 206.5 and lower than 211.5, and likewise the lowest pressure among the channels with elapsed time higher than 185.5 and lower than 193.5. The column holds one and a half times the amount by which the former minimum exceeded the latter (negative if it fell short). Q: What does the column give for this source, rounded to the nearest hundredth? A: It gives -0.66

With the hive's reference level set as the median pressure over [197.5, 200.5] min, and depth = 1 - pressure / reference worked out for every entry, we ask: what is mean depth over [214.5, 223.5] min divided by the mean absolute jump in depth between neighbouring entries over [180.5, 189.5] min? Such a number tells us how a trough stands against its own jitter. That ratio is 1.3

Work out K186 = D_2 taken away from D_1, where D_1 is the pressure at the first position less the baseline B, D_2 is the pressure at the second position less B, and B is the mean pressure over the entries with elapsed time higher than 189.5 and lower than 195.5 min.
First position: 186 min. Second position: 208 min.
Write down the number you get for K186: 0.4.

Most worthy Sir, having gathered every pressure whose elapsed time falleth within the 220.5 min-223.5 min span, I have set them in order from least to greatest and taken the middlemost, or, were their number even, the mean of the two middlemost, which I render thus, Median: 9.03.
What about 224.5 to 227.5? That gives 8.88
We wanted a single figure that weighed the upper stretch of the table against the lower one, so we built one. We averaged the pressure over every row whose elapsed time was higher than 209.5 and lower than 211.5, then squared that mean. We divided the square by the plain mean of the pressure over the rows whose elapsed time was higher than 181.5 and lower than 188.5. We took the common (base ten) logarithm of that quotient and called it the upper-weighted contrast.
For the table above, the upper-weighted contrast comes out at 0.914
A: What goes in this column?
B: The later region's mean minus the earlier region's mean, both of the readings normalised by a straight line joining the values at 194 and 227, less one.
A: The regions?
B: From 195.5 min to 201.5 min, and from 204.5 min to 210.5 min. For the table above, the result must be -0.02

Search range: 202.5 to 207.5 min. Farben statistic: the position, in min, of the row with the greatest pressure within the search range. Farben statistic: 203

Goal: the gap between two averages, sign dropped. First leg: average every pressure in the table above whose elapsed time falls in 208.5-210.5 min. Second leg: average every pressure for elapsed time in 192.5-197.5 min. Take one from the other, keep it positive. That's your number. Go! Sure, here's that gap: 0.6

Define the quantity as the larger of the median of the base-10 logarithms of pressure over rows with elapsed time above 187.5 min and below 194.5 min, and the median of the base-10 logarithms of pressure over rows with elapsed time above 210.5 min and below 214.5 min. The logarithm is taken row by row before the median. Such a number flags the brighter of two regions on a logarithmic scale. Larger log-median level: 0.973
